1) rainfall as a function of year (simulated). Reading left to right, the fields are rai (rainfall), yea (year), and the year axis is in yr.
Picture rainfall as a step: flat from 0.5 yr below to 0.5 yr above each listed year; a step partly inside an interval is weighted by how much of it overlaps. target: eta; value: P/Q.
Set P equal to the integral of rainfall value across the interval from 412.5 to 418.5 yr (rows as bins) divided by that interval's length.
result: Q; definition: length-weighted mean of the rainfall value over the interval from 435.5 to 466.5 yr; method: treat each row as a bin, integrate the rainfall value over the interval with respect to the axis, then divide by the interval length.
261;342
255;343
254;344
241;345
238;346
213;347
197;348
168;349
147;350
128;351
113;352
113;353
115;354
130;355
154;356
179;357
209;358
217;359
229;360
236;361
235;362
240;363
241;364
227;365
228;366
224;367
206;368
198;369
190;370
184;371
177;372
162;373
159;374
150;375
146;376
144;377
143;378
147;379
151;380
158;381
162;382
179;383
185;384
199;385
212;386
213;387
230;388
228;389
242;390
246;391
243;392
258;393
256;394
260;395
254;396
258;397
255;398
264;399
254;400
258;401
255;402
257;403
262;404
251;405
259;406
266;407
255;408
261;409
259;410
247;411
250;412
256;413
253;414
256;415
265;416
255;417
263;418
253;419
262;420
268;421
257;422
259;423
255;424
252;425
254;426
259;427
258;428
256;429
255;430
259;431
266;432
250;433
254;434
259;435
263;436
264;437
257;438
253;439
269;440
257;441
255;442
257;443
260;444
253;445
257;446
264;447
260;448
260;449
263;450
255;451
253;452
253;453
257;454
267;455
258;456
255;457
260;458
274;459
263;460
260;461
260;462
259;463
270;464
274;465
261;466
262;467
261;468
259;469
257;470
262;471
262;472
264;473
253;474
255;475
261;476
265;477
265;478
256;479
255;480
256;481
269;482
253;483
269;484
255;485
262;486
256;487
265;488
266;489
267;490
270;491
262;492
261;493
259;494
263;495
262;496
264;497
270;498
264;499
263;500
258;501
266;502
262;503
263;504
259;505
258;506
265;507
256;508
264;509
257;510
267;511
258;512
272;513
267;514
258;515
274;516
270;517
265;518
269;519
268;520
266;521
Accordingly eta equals 0.99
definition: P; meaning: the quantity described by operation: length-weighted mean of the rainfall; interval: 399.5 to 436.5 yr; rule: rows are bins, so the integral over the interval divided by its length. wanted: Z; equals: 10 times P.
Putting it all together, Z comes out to 2573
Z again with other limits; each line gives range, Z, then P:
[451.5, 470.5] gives 2612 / 261.2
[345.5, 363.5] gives 1812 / 181.2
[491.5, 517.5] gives 2632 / 263.2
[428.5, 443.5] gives 2583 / 258.3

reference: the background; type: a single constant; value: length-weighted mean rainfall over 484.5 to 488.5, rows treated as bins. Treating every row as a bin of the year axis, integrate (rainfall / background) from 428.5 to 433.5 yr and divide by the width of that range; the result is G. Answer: 0.99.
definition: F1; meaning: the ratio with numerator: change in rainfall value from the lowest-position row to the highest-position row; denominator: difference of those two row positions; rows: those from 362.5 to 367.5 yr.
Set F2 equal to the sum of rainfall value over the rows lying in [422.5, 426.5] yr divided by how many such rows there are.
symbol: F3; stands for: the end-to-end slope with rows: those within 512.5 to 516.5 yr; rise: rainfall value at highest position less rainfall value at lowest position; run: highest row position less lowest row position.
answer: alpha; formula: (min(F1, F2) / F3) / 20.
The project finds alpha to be -0.30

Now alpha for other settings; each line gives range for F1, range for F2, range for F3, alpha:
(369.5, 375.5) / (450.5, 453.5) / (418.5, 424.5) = -1.00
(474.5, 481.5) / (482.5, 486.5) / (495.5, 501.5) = -0.01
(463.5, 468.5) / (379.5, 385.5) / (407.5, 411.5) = 0.04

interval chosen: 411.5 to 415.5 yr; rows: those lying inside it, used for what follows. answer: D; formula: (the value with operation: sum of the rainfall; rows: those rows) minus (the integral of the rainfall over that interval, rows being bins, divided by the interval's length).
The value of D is 761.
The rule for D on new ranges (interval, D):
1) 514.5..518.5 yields 800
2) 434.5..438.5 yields 782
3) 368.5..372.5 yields 562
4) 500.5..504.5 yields 787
